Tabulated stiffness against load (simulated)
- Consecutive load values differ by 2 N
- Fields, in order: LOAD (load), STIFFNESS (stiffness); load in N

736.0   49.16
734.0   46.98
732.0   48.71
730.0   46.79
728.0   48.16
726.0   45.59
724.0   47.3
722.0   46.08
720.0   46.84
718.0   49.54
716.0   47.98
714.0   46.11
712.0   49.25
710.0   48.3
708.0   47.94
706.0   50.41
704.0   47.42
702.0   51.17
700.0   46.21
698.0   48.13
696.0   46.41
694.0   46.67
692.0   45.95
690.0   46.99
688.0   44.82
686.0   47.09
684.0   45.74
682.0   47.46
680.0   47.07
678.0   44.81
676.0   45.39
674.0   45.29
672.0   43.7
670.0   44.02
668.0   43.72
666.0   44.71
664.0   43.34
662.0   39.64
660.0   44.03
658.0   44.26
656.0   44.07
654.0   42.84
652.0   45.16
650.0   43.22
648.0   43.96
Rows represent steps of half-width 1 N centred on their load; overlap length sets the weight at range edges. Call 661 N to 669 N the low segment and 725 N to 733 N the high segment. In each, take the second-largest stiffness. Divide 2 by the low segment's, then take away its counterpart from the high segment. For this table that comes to -48.1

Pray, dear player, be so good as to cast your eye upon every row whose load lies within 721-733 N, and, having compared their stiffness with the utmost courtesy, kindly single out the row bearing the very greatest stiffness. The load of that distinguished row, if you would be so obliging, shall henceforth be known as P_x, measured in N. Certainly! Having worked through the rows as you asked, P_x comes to 732.0 N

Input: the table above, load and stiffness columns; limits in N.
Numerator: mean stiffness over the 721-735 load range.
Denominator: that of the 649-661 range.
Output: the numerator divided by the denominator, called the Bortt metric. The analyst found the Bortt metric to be 1.07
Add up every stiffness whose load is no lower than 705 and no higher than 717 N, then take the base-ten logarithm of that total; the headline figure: 2.46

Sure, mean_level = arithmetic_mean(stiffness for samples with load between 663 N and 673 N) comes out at 43.9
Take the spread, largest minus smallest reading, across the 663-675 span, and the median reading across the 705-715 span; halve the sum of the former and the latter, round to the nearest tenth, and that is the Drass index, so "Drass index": 25.1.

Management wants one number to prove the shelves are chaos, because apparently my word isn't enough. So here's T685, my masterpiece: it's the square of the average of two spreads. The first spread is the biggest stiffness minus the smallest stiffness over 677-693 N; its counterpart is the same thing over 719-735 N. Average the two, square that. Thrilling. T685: 8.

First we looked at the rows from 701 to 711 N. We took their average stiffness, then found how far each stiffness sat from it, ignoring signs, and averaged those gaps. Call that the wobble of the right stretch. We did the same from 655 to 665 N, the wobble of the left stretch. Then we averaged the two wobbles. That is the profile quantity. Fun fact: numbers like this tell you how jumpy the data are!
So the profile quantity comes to 1.38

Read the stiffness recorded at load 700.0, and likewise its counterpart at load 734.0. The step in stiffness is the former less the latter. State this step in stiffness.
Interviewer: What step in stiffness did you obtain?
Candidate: -1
